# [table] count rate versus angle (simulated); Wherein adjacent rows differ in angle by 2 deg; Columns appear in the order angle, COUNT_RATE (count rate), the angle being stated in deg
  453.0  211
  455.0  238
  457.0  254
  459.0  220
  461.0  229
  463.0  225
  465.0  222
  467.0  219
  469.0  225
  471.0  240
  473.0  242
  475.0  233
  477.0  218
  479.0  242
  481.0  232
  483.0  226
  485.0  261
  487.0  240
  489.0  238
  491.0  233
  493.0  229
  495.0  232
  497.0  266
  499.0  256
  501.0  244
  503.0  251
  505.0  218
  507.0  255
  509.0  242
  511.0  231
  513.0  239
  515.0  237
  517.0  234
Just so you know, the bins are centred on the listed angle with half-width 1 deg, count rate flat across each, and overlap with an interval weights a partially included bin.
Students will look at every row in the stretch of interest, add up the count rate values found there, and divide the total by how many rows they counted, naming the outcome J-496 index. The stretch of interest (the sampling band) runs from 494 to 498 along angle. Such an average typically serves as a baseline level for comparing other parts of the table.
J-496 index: 249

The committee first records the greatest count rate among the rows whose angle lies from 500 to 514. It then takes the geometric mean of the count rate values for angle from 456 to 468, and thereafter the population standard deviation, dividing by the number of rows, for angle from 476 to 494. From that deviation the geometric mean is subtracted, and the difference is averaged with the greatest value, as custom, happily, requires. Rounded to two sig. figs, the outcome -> 19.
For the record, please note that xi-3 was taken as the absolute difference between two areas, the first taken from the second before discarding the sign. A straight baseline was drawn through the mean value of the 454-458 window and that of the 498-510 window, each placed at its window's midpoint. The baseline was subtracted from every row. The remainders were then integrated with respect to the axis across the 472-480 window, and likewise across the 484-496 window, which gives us 21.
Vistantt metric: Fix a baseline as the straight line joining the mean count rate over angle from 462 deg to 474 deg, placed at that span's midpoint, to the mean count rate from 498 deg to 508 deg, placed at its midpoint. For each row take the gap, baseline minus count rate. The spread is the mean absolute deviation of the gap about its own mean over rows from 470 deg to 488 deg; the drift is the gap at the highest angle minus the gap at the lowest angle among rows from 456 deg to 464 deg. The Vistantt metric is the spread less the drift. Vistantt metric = -23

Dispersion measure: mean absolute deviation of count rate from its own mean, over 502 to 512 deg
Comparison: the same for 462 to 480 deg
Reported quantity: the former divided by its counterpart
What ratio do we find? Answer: 1.38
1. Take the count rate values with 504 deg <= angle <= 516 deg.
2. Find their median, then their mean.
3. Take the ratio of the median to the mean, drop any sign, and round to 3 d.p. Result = 1.004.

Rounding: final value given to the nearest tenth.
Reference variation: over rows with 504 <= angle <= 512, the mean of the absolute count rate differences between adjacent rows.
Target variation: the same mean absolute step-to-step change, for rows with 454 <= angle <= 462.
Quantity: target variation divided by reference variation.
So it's 1.0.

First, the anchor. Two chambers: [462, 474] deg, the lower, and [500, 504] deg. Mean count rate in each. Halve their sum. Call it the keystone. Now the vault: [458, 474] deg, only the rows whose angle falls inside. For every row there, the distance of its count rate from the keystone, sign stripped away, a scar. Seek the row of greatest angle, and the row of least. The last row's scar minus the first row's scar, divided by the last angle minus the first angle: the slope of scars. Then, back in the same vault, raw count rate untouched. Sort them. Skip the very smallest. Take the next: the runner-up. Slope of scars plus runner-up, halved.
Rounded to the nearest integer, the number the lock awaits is 109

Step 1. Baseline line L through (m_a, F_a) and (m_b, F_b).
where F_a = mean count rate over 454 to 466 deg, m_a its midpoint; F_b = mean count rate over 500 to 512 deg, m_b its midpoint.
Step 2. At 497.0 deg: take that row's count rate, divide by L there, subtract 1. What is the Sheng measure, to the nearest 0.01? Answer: 0.12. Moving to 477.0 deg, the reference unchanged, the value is -0.07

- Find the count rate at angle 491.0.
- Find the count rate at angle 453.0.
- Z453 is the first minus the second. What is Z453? 22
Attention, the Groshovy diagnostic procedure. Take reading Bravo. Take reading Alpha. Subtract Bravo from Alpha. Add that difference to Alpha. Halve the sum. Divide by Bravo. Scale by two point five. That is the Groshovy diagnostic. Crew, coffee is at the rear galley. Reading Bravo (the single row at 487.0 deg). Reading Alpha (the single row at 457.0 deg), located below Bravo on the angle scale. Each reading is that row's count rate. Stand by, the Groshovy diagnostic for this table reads 1.40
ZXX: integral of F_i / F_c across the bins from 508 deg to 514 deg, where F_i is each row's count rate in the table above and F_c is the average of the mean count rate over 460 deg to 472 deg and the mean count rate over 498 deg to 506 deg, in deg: 6.07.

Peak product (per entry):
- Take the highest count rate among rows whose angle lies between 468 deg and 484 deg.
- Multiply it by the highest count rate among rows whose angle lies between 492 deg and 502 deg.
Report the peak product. 64372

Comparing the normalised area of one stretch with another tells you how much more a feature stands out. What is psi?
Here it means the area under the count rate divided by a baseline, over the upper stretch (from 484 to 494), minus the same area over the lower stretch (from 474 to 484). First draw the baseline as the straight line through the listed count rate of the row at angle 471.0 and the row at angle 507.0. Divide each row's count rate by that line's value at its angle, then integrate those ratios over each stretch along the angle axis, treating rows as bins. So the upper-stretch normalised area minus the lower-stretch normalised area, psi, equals 0.25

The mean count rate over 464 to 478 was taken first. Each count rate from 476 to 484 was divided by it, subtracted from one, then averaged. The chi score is 0.00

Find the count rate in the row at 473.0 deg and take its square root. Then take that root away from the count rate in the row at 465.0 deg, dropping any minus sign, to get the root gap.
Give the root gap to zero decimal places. 206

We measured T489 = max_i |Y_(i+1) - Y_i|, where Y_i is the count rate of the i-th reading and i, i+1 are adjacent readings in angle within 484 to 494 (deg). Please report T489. 21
